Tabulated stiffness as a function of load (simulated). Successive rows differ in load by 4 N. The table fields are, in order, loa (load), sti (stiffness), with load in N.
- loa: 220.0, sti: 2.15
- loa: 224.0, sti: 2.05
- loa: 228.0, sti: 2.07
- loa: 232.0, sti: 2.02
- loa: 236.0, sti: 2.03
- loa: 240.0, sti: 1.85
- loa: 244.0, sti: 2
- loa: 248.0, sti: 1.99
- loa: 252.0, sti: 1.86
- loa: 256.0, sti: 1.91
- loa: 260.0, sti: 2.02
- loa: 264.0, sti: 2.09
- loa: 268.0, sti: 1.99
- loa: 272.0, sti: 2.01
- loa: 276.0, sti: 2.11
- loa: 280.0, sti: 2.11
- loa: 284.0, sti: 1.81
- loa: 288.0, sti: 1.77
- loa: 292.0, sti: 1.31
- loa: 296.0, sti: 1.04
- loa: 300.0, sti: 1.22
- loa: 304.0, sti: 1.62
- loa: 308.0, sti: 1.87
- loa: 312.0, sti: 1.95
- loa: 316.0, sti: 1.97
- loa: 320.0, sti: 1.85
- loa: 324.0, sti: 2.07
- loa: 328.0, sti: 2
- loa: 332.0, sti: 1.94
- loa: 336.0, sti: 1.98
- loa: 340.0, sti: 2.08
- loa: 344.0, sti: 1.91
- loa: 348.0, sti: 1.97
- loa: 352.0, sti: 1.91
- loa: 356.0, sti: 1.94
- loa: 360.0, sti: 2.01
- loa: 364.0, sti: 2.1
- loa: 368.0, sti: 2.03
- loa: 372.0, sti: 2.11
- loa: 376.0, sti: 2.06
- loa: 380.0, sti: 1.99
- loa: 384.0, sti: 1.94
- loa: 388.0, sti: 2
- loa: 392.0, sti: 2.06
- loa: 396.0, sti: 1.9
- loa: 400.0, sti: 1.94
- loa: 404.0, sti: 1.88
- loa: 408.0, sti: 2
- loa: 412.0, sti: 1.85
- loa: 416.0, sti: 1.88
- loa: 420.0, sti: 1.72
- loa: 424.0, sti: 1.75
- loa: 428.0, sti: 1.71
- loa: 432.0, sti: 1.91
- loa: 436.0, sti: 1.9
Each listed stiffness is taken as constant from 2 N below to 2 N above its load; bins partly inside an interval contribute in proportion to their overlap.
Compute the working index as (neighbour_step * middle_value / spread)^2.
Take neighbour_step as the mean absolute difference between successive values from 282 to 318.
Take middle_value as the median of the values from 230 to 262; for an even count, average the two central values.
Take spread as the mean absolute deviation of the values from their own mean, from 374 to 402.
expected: 74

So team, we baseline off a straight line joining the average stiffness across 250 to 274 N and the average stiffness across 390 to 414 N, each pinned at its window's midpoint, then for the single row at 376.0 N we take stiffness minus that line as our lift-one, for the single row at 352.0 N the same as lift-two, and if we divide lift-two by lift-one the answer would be -0.38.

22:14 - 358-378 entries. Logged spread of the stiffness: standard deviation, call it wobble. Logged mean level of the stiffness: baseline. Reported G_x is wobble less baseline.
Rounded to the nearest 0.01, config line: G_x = -2.02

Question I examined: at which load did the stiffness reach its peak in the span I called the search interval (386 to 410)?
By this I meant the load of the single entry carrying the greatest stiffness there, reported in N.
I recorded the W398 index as 392.0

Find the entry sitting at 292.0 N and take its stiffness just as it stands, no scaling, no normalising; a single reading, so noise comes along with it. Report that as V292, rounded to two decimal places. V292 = 1.31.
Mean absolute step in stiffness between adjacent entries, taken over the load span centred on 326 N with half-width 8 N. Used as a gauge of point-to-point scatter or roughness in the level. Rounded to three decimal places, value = 0.117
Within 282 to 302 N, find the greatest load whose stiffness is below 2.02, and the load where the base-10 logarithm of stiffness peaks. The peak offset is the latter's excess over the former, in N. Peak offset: -16 N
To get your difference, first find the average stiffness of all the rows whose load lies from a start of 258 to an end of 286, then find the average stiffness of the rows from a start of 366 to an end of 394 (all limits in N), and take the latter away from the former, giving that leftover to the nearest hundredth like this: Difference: -0.01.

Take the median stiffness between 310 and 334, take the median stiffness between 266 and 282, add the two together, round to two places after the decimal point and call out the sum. 4.02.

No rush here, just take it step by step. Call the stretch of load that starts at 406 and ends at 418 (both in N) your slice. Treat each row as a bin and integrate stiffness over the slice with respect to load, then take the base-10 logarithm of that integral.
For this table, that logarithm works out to 1.36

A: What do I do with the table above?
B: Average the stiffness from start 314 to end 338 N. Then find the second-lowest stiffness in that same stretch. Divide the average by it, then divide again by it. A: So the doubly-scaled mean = 0.52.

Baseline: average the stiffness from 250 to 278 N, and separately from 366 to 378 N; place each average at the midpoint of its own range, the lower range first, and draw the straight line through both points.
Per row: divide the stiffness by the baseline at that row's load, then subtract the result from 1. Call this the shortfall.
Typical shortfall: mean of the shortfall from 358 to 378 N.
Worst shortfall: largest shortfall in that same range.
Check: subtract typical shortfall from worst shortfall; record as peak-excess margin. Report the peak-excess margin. 0.02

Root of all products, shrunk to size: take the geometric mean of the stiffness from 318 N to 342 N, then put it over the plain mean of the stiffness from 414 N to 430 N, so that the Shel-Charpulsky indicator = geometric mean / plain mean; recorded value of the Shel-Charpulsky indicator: 1.12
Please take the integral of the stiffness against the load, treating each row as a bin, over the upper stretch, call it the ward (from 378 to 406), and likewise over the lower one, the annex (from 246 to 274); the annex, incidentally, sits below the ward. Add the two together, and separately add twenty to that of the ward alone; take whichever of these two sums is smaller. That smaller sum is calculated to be 75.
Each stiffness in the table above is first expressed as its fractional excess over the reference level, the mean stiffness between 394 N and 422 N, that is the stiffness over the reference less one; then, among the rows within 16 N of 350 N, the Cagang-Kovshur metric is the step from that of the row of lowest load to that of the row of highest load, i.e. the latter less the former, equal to 0.064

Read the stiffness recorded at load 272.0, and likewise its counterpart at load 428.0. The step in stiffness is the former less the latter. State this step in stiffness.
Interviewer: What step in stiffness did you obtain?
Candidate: 0.30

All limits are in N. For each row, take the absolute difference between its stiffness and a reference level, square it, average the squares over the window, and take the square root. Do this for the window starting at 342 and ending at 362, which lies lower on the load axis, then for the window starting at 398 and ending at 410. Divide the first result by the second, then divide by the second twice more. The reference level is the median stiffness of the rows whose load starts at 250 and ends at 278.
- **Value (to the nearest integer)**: 117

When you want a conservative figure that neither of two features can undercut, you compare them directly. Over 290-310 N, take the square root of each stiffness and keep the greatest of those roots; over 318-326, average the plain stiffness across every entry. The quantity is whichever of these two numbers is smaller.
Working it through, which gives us 1.37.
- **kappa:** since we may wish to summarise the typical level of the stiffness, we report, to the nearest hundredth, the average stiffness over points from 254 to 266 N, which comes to 2.01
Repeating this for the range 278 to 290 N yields 1.90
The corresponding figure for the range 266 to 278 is 2.04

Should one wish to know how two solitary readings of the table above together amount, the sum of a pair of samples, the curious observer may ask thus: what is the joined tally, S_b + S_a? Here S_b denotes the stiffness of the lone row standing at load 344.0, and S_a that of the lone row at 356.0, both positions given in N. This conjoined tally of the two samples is 3.85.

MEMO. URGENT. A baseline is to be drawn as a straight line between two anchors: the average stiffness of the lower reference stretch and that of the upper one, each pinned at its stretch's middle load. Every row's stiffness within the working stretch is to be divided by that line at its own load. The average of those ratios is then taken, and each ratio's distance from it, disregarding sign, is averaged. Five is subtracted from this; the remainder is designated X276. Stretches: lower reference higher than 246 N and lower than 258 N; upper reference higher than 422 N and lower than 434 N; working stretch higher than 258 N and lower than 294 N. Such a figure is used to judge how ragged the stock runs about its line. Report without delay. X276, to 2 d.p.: -4.90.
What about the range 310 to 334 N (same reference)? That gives -4.97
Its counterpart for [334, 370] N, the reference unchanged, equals -4.97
